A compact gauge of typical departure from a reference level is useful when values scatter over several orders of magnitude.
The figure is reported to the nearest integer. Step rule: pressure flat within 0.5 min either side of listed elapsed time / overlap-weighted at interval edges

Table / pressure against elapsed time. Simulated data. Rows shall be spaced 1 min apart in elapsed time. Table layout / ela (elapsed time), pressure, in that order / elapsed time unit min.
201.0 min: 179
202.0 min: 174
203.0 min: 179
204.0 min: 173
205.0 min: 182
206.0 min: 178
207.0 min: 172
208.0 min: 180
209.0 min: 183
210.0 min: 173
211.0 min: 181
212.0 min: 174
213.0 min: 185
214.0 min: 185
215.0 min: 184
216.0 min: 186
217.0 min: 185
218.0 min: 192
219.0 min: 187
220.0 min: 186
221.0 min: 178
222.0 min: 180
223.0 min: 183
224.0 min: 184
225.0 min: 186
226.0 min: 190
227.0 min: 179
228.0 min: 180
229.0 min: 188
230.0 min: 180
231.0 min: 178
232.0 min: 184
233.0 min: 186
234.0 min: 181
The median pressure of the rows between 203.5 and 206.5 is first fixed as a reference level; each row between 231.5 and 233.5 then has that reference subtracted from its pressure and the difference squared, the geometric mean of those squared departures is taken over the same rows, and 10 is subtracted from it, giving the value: 38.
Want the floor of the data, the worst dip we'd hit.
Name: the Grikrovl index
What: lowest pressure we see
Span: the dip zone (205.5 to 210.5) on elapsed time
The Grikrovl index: 172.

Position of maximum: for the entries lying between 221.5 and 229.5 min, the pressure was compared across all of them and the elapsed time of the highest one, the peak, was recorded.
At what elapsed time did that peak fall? 226.0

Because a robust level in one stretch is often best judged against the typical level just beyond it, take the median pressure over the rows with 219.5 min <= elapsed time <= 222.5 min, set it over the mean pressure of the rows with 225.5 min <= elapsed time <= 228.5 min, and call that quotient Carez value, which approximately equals 0.98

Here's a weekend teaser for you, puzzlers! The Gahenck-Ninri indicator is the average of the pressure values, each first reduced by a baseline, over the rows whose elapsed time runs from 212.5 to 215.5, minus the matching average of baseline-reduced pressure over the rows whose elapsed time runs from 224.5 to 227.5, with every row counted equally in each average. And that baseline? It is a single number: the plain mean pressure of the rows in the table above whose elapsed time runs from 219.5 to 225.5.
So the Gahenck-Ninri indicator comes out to 0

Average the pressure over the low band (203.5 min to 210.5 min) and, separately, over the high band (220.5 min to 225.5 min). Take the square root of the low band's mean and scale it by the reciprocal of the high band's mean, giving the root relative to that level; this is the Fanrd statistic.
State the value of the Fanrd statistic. 0.0731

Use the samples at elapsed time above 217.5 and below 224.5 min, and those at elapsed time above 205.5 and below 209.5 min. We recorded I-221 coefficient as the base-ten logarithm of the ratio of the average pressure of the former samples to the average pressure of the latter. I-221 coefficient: 0.014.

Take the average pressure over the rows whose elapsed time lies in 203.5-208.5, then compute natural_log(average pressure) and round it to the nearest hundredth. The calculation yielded 5.18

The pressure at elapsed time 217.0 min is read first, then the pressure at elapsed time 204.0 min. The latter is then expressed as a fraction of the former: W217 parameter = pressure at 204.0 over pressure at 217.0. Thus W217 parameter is 0.94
